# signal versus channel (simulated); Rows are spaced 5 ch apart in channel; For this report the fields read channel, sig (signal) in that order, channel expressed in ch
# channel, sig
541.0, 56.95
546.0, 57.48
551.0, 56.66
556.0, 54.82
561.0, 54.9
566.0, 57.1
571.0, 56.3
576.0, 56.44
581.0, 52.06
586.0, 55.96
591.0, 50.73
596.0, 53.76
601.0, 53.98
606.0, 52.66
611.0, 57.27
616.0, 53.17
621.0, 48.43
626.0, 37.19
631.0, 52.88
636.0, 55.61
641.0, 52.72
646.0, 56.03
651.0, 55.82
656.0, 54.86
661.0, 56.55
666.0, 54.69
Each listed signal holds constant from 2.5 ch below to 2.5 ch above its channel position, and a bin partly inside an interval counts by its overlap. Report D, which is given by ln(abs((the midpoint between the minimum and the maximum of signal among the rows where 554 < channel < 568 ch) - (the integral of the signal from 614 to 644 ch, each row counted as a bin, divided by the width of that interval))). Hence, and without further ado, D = 1.8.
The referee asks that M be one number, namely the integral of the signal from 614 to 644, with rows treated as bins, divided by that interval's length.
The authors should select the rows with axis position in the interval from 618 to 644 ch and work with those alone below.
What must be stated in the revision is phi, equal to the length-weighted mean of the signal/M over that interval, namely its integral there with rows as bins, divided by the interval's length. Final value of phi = 0.99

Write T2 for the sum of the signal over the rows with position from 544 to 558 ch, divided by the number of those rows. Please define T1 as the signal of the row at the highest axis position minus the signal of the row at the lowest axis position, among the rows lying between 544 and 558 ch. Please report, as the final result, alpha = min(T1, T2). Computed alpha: -2.7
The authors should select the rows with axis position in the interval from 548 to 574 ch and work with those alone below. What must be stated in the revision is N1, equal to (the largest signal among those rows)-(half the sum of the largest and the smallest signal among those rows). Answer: 1.1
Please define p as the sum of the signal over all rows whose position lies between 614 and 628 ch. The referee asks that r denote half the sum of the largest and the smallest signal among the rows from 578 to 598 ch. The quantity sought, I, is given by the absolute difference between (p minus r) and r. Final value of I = 32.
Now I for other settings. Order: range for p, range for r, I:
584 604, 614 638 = 122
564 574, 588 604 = 9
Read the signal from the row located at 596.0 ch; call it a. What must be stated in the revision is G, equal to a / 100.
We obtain 0.538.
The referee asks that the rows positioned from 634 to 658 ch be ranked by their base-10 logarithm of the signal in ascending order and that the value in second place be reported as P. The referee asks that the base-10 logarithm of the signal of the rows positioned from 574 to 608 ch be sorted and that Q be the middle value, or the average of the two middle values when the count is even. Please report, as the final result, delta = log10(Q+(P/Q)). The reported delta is 0.437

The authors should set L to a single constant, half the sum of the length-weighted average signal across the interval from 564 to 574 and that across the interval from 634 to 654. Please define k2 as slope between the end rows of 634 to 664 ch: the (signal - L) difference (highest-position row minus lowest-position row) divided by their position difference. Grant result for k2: 0.038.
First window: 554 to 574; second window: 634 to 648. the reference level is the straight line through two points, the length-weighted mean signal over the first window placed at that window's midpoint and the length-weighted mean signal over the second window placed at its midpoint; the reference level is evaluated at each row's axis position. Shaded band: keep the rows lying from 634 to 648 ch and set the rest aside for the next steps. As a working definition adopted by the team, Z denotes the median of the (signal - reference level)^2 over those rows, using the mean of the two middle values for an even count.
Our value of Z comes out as 1.9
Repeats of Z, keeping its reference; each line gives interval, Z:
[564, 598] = 1.7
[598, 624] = 4.5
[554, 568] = 1.2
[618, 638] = 23.5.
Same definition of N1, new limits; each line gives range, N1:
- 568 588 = 2.2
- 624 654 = 9.4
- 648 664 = 0.8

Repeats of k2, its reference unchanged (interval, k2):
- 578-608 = 0.024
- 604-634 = 0.009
